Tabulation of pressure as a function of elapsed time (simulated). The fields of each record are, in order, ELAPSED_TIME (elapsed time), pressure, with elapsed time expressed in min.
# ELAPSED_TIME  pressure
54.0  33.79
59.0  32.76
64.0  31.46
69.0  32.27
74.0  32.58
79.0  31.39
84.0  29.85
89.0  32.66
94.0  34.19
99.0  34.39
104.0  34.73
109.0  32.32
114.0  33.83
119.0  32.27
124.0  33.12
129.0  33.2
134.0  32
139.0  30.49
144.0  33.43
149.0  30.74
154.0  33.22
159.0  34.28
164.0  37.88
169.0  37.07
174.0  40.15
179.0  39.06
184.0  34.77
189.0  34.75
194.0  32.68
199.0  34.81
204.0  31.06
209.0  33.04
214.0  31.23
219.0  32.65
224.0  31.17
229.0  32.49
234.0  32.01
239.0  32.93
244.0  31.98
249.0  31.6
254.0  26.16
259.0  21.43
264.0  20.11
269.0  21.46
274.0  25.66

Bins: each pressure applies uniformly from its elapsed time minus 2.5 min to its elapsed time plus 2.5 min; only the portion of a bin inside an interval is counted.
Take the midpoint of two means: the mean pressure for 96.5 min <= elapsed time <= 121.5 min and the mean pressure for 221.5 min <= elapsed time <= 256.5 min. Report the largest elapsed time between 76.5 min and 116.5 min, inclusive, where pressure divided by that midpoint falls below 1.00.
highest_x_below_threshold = 109.0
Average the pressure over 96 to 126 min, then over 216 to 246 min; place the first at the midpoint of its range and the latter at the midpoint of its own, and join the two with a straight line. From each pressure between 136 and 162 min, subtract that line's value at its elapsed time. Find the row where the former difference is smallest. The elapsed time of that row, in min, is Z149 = 139.0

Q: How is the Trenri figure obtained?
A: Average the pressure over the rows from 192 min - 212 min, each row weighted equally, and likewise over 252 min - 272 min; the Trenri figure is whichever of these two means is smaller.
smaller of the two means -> 22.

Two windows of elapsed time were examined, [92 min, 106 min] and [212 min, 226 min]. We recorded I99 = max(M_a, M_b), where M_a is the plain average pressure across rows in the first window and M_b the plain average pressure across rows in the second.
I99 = 34.4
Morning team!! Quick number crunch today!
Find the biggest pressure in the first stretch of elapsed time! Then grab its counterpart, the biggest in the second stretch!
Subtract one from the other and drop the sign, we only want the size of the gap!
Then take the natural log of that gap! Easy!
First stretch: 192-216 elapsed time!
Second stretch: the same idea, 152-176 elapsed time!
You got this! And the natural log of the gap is 1.7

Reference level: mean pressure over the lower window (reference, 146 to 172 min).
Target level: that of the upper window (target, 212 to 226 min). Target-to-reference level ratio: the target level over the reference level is 0.91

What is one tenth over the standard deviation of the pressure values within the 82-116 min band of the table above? 0.06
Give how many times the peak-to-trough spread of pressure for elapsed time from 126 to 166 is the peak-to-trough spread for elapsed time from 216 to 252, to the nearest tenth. 4.2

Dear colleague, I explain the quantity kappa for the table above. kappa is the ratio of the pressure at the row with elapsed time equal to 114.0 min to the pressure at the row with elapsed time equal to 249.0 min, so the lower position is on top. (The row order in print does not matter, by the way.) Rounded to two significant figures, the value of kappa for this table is 1.1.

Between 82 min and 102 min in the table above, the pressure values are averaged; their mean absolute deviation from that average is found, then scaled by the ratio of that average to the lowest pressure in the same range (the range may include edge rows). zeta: 1.7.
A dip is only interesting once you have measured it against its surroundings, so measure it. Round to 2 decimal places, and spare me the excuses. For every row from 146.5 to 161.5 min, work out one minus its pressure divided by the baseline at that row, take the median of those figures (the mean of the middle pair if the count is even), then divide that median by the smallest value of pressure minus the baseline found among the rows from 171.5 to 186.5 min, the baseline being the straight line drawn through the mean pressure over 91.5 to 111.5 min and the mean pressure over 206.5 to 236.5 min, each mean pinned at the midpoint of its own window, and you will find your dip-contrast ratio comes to 0.00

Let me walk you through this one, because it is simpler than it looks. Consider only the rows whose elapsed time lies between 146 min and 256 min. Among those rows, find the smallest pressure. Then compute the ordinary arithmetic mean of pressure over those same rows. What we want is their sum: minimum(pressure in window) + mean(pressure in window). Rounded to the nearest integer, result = 60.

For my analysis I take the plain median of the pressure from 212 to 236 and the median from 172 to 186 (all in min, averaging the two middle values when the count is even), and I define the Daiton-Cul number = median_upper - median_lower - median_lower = -46.1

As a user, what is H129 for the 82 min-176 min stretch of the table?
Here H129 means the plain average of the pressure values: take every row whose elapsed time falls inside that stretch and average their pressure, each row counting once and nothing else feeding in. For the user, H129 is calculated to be 33.7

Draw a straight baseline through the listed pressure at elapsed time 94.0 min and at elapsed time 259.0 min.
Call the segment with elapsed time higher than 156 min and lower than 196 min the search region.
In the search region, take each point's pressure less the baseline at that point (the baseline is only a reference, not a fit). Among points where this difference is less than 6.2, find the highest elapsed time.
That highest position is 159.0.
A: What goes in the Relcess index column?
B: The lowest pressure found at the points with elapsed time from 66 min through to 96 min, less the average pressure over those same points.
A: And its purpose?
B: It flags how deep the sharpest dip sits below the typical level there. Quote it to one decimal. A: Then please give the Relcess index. -2.3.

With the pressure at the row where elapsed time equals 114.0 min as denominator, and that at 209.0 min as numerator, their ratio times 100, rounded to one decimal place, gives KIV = 97.7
